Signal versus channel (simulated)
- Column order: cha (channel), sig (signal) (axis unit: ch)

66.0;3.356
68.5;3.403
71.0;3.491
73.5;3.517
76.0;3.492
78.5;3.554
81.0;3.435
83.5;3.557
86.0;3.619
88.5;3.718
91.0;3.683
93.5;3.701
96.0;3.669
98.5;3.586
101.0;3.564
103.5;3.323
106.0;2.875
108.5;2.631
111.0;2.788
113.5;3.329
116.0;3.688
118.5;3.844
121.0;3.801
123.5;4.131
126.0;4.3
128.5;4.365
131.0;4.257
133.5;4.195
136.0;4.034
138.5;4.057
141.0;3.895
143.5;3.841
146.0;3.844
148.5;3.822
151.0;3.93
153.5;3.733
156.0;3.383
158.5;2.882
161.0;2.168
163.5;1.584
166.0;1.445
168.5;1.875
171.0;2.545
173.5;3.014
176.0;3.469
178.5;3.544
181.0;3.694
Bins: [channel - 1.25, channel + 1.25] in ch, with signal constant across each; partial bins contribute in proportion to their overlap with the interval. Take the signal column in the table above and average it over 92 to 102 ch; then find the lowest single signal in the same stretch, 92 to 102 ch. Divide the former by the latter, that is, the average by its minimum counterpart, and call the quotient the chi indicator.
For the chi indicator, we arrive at 1.02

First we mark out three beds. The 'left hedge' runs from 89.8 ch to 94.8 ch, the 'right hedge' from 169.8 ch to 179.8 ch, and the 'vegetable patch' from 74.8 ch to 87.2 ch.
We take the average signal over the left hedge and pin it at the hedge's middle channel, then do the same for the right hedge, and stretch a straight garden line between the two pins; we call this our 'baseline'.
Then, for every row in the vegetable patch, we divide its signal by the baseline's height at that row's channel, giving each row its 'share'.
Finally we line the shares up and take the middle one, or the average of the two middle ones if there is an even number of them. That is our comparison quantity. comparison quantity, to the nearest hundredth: 0.94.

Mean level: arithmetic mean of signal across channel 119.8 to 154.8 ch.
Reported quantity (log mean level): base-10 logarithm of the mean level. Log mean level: 0.60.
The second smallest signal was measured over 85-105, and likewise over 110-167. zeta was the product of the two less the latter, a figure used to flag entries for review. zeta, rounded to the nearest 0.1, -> 4.1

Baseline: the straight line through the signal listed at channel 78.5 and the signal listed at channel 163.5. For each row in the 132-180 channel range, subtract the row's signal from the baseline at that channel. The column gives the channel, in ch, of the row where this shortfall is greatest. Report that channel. 166.0 ch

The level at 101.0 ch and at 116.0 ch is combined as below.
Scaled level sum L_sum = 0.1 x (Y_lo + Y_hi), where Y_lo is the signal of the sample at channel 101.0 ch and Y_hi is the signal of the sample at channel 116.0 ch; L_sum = 0.73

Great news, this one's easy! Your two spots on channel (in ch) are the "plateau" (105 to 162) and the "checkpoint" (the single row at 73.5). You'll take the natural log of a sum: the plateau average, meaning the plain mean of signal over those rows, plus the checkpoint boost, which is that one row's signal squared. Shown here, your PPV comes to 2.77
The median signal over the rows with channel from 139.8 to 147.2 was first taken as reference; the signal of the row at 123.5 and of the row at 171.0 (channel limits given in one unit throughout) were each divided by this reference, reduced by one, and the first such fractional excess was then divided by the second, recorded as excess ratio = -0.2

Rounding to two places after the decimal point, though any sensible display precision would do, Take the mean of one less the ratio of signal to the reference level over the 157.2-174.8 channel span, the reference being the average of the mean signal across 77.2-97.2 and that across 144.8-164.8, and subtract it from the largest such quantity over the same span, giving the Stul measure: 0.23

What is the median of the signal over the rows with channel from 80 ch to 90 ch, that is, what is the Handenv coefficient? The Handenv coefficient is 3.6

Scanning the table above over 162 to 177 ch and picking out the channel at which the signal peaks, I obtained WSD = 176.0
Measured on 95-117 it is 116.0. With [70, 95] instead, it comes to 88.5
